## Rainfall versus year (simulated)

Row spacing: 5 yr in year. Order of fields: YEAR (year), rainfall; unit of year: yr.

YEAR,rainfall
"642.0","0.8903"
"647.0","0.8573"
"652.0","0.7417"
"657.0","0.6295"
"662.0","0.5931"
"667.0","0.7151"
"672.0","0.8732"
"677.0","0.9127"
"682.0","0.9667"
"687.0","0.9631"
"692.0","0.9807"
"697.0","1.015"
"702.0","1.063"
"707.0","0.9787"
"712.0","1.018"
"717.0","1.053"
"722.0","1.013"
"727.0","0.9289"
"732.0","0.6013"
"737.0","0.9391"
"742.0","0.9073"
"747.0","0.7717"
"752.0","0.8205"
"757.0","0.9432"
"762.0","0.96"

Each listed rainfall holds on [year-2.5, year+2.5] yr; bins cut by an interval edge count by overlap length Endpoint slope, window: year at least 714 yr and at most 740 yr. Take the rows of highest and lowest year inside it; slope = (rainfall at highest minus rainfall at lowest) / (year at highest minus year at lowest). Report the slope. -0.006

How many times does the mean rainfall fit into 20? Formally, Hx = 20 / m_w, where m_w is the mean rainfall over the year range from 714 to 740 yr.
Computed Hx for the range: 22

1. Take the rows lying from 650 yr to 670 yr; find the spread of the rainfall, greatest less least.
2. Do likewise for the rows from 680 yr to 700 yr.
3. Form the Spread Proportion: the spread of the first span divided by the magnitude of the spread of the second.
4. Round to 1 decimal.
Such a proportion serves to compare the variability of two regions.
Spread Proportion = 2.9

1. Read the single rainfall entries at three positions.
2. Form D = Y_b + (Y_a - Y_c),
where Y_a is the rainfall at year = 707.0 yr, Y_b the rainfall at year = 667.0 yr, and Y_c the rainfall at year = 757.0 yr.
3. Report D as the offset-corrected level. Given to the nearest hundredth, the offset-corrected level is 0.75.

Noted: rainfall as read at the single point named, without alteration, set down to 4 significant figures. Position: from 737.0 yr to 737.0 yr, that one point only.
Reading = 0.9391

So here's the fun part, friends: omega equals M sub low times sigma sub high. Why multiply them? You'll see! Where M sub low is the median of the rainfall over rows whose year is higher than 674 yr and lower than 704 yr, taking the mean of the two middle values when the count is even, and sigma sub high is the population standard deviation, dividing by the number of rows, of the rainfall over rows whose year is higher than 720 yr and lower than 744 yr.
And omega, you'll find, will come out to 0.139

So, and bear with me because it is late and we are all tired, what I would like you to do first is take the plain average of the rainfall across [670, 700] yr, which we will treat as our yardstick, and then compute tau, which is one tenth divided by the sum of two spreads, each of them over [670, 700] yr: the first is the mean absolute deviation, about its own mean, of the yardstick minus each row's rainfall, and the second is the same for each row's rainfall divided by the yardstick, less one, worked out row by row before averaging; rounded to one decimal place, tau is 1.2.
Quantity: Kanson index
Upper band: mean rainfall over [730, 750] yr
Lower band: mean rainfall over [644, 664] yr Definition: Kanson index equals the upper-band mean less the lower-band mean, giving 0.10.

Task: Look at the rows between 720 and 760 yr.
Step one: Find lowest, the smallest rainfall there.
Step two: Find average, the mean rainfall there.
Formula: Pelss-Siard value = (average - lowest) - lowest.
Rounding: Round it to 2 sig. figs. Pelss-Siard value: -0.34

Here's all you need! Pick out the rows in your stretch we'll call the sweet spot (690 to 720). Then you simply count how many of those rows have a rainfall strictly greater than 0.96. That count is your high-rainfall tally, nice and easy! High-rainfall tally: 6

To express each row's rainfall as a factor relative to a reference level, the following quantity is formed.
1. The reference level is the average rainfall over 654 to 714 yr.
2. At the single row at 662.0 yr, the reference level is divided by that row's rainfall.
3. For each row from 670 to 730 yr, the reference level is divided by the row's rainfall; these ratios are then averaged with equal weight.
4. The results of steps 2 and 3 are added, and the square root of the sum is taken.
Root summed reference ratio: 1.55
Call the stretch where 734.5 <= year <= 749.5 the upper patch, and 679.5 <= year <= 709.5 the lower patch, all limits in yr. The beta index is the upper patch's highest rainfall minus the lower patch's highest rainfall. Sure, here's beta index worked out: -0.12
